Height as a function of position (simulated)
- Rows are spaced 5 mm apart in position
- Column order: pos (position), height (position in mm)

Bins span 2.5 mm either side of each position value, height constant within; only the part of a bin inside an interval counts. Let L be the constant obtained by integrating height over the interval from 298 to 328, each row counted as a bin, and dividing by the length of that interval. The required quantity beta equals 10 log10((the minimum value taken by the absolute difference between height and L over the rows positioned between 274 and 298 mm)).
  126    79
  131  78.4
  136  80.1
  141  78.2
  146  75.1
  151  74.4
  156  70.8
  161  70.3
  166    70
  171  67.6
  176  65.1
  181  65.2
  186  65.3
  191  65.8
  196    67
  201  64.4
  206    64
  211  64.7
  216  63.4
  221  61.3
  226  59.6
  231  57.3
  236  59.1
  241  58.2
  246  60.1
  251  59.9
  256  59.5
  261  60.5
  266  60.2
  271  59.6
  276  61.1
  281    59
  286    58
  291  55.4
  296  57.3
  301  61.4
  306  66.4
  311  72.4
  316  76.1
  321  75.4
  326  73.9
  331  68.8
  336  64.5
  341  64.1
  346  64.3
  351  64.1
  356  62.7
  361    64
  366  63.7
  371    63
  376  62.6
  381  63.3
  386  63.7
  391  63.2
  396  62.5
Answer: 9.8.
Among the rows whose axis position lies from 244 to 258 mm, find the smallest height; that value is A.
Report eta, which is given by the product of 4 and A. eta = 238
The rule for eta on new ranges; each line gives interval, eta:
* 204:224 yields 245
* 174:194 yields 260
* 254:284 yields 236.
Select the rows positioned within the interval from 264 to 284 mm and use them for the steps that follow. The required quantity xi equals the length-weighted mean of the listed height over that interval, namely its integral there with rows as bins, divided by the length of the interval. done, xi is 59.9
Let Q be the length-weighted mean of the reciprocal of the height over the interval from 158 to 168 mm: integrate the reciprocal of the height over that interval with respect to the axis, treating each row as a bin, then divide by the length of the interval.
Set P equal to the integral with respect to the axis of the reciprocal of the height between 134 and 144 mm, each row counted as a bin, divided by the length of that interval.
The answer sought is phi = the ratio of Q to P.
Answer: 1.12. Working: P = 0.0127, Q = 0.0142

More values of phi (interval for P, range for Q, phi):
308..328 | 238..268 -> 1.24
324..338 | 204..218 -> 1.07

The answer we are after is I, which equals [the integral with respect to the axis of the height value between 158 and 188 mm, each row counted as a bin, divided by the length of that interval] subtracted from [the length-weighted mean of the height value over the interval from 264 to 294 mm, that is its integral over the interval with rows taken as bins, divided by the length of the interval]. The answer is -9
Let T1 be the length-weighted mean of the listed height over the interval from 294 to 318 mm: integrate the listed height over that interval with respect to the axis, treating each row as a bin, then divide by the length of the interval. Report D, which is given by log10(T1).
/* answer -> 1.82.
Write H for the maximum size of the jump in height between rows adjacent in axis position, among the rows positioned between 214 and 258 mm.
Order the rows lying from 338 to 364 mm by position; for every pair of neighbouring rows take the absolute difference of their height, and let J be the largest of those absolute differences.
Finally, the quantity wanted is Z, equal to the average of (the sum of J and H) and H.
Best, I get 3.0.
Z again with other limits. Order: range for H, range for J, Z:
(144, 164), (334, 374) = 4.3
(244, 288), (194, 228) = 3.4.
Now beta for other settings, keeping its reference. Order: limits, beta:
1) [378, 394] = 8.4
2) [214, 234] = 8.6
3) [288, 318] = 2.4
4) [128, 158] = -8.4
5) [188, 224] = 5.6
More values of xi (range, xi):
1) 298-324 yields 70.2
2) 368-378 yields 62.9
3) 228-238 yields 58.2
